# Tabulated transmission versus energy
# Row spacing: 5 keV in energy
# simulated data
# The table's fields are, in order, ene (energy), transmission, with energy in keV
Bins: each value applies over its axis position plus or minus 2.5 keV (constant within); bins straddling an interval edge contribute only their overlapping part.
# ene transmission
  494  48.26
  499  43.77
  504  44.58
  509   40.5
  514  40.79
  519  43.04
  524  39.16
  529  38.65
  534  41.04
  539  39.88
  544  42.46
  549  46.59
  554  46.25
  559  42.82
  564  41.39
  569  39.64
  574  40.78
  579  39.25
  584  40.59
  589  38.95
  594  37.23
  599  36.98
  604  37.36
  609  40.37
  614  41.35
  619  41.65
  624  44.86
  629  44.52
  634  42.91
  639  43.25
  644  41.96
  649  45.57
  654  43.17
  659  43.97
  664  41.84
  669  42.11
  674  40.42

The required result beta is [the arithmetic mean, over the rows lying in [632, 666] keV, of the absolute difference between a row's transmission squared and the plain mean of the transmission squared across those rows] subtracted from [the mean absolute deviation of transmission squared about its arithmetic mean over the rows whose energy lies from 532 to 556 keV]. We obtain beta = 145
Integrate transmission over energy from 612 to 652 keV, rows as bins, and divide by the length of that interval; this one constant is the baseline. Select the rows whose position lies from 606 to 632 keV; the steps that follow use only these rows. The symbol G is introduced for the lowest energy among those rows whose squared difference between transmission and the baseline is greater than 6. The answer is 609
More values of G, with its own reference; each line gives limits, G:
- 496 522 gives 509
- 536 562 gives 539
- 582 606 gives 584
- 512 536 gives 514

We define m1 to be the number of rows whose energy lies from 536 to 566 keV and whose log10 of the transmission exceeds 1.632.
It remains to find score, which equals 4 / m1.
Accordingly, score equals 2.0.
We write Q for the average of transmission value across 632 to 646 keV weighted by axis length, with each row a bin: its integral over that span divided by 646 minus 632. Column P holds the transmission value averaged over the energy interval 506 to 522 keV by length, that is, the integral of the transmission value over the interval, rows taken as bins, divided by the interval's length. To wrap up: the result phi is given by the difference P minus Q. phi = -1.3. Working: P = 41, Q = 42.7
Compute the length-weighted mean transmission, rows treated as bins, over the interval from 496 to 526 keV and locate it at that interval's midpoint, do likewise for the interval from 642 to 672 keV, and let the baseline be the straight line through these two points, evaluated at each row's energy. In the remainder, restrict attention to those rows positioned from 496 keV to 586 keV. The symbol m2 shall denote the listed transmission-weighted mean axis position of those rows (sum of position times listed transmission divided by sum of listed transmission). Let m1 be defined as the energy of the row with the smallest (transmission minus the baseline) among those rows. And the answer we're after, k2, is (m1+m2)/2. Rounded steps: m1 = 529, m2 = 541.3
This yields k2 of 535.1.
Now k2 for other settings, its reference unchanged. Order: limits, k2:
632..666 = 656.5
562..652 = 603.2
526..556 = 535.5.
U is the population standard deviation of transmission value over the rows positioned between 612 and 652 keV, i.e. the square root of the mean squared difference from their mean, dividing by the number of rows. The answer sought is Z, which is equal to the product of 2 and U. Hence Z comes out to 3.0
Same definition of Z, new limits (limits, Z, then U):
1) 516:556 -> 5.7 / 2.9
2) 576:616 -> 3.2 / 1.6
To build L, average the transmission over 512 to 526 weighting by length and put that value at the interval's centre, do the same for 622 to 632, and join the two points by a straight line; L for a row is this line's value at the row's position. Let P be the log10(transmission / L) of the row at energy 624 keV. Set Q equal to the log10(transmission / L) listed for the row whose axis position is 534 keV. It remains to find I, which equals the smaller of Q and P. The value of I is -0.005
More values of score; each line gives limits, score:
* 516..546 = 4.0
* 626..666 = 0.7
